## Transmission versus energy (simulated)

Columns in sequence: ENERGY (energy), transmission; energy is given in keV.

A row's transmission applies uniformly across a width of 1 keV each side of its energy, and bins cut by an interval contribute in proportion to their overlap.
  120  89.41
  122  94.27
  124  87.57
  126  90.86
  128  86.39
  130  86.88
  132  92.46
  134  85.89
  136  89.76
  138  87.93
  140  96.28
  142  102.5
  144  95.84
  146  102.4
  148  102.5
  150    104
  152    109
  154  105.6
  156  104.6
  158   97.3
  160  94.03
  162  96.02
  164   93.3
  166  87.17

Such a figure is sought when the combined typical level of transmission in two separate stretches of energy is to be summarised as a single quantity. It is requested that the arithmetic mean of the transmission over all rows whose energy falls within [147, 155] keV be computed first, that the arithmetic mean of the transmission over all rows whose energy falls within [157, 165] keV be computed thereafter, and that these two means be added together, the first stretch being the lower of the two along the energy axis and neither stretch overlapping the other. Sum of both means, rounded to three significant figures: 200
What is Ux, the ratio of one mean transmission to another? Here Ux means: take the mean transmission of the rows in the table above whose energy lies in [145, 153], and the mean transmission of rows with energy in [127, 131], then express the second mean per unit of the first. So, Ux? 0.83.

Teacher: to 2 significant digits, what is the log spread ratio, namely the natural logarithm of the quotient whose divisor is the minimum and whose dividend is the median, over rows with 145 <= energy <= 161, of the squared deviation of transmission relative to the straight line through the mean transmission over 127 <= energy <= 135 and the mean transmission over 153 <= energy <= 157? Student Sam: 1.9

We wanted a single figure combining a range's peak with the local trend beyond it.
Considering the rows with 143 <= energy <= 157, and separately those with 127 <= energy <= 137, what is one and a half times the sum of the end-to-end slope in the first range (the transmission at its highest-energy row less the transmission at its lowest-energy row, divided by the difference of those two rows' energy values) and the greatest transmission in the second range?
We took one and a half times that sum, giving 140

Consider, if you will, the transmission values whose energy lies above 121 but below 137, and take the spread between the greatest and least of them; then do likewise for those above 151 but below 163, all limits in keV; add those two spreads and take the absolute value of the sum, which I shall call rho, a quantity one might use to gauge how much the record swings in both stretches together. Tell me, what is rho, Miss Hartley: 23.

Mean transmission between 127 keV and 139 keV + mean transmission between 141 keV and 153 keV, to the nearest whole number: 191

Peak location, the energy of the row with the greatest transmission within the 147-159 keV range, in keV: 152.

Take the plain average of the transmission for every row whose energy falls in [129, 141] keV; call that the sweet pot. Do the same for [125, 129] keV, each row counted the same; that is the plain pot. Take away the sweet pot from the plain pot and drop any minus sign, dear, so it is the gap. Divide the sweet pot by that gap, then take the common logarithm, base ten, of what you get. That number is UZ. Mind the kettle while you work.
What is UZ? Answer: 1.9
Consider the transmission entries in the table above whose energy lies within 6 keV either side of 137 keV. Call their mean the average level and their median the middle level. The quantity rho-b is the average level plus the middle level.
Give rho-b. 184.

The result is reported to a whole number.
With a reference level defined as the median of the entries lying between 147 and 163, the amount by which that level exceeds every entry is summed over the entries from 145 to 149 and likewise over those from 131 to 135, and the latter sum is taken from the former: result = -27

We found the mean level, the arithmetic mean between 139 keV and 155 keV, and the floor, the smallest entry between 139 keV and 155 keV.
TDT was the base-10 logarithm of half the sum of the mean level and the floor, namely 2.00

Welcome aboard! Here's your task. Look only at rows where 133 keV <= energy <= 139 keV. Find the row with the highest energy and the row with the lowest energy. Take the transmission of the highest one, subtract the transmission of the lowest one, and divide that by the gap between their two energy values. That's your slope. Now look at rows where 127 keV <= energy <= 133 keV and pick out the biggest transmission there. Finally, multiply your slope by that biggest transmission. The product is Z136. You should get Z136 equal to 47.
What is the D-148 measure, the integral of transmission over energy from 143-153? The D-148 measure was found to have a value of 1027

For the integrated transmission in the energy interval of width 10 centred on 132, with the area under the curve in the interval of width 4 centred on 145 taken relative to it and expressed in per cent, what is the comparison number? 45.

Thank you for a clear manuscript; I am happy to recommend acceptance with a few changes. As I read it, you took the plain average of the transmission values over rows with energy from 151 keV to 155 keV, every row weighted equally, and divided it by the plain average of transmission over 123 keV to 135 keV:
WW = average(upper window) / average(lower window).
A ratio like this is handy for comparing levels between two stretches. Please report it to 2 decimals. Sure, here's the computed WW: 1.21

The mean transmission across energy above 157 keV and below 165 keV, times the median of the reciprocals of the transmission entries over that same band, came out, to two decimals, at 1.00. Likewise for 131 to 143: 1.02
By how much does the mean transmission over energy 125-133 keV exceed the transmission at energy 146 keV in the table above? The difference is -13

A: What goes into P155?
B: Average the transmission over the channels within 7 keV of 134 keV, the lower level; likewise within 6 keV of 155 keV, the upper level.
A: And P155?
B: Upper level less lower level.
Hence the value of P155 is 13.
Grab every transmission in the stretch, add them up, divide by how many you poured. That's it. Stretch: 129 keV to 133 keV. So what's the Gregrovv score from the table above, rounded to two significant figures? 90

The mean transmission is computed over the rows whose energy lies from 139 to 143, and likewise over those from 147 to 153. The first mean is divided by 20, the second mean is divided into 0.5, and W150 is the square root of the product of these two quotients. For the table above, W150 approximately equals 0.154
